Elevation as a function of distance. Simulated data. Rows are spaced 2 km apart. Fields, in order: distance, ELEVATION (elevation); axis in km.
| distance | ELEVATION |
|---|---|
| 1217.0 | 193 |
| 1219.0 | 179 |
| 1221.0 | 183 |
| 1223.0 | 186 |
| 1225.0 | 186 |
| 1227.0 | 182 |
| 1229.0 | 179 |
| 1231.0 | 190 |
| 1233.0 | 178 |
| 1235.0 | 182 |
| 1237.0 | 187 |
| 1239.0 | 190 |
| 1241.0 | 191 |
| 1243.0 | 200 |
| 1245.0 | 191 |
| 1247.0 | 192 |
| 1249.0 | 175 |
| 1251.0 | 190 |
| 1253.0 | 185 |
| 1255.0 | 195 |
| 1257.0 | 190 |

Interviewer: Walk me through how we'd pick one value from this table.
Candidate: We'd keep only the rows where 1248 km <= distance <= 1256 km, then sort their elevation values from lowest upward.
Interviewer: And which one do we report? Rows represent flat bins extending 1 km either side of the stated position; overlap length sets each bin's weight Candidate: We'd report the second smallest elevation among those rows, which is 185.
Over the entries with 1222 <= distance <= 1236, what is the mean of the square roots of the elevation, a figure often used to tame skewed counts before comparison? 13.5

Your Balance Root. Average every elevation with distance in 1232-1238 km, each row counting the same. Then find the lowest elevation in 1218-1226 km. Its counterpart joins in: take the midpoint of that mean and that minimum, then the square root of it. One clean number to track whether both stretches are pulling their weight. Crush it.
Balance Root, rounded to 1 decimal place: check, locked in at 13.4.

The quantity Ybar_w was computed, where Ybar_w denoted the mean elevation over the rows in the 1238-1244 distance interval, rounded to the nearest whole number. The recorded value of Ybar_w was 194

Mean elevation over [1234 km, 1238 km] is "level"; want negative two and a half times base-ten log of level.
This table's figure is -5.66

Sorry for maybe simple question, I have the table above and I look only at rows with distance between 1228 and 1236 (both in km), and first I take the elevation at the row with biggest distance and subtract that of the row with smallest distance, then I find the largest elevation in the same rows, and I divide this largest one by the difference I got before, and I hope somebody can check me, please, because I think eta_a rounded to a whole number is 63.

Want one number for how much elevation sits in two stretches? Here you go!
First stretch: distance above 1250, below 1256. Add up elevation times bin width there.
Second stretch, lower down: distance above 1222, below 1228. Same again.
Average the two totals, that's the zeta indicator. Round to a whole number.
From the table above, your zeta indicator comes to 1124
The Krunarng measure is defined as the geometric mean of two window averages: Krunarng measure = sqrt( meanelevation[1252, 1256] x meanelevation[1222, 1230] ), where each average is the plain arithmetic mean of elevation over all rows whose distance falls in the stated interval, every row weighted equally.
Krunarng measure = 186.6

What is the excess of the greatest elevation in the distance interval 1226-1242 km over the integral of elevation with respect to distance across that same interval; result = -2767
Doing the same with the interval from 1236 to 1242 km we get -945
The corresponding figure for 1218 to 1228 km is -1646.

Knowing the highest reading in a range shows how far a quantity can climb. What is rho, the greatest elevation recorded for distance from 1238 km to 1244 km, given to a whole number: 200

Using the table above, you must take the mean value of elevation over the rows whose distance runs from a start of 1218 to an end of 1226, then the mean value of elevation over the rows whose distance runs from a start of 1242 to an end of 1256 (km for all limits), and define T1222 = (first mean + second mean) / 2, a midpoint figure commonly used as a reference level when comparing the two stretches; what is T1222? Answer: 187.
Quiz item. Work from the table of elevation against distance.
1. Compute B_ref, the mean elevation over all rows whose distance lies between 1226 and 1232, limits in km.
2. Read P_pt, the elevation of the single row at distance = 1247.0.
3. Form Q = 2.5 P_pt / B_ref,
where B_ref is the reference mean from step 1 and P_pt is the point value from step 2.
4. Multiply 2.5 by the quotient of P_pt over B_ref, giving 2.61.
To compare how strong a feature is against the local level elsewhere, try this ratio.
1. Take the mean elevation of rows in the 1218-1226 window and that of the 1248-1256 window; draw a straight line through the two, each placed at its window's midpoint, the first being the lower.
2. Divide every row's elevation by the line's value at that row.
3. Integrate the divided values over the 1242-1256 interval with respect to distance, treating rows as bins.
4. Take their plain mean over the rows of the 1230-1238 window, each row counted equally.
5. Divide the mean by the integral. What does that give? 0.070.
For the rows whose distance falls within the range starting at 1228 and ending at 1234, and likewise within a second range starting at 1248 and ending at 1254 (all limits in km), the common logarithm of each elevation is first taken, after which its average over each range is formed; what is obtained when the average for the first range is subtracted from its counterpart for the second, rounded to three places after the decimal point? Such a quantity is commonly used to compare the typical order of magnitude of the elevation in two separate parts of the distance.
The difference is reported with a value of 0.002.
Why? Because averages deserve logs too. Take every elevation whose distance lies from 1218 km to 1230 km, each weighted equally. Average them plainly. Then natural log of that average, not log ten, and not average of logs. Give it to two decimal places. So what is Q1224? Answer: 5.21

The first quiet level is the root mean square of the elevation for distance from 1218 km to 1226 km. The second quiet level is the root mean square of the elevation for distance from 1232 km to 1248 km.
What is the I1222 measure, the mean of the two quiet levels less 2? 184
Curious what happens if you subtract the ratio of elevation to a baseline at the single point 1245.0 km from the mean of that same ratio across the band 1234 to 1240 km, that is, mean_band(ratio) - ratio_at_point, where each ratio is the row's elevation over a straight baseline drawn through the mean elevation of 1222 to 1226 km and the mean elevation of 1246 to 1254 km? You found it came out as -0.026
